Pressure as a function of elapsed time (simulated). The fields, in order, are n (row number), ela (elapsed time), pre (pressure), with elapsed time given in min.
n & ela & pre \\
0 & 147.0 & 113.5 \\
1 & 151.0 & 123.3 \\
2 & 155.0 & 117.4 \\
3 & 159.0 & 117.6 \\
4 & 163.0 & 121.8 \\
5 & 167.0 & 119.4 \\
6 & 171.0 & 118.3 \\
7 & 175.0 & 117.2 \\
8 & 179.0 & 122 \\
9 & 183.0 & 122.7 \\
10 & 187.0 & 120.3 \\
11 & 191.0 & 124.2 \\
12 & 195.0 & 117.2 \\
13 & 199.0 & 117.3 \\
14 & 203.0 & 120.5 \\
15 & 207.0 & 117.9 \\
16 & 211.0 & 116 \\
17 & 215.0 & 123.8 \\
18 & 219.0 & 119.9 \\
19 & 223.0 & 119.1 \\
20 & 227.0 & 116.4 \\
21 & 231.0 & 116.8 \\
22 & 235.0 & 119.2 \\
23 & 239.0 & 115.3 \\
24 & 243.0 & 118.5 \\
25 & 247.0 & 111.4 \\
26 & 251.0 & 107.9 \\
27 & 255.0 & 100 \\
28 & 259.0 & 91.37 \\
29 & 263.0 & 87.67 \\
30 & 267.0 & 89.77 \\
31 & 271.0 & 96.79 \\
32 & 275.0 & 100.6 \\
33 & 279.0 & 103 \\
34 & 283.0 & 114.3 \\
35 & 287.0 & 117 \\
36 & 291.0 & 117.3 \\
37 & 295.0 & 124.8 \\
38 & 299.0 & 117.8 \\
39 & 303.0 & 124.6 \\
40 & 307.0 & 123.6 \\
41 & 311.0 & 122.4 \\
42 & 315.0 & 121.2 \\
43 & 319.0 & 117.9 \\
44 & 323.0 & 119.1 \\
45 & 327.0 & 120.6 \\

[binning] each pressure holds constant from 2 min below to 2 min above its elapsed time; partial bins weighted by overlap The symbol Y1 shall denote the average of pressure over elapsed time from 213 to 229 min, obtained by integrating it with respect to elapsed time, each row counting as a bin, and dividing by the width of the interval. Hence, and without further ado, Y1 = 120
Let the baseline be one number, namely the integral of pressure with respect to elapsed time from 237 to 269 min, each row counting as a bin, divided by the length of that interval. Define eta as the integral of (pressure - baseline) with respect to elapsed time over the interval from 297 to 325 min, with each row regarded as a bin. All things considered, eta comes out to 510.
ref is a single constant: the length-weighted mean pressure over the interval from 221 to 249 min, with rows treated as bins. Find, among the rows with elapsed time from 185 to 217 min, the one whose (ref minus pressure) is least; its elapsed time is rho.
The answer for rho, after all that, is 191.0 min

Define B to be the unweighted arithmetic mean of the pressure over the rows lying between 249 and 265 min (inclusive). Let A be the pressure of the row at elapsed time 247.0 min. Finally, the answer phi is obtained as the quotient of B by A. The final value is 0.87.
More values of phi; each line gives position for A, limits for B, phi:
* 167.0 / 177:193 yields 1.02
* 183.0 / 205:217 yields 0.97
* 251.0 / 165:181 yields 1.10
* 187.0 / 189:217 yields 0.99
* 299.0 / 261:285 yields 0.84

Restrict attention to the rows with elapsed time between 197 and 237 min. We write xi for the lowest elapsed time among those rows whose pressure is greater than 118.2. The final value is 203.0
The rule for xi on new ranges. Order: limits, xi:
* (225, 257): 235.0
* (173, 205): 179.0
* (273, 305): 295.0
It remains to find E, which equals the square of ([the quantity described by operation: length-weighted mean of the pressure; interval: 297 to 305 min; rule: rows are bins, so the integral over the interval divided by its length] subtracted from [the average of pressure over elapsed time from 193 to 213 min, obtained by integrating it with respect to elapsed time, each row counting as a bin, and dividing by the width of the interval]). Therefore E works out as 12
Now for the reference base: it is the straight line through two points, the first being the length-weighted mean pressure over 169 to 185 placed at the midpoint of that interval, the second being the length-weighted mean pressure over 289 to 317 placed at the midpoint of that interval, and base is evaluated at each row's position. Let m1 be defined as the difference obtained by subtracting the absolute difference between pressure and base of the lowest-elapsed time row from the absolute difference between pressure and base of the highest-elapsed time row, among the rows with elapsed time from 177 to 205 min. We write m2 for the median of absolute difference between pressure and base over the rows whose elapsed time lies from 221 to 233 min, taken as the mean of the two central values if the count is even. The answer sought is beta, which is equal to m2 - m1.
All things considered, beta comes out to 5.8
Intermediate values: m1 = -2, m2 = 3.9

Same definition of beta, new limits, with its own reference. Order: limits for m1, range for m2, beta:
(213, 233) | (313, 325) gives 2.1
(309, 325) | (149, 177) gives 0.0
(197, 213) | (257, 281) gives 25.6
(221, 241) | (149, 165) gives -1.7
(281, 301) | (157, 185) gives 5.2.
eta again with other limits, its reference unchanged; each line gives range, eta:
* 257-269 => -158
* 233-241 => 116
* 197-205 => 129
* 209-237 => 448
